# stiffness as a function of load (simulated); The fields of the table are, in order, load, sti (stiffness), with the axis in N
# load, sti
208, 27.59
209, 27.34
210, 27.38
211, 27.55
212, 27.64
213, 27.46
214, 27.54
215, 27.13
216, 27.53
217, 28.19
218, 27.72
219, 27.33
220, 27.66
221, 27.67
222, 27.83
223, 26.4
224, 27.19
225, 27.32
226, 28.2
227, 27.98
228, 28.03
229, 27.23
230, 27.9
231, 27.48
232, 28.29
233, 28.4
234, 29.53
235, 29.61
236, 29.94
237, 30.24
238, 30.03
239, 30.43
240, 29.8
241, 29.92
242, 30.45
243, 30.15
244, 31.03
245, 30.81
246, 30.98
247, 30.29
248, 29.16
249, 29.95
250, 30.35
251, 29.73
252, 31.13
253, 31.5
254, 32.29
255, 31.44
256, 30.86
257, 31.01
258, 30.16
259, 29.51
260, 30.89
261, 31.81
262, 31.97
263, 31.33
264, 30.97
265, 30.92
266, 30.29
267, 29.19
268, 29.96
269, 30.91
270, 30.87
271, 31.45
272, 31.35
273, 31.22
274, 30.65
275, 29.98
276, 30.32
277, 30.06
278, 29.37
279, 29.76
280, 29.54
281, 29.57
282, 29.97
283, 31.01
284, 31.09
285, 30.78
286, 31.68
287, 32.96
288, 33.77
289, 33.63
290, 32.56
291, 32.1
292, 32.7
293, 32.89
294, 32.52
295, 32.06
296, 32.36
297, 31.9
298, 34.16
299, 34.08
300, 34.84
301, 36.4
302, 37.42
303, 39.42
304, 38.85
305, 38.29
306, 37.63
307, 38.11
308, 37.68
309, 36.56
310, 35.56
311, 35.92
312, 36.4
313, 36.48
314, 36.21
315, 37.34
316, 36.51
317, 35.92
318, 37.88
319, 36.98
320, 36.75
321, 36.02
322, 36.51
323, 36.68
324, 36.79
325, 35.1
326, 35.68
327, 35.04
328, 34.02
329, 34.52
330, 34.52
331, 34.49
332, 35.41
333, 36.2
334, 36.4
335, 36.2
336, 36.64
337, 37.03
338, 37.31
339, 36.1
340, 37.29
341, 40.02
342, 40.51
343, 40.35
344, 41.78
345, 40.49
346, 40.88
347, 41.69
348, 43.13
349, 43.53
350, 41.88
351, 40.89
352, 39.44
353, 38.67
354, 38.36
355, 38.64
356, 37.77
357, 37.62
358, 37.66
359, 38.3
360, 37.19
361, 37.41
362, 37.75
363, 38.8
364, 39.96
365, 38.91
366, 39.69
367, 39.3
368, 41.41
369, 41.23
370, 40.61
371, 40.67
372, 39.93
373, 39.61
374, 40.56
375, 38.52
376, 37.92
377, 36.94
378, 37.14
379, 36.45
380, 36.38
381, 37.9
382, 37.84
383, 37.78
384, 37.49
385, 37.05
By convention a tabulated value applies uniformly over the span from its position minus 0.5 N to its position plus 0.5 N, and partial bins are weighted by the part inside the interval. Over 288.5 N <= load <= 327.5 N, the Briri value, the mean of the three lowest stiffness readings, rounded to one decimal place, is 32.0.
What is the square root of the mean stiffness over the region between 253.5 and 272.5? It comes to 5.56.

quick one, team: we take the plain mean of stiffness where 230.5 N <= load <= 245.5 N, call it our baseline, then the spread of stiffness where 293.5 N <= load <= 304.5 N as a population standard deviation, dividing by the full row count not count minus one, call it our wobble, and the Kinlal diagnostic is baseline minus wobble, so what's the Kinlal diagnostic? 27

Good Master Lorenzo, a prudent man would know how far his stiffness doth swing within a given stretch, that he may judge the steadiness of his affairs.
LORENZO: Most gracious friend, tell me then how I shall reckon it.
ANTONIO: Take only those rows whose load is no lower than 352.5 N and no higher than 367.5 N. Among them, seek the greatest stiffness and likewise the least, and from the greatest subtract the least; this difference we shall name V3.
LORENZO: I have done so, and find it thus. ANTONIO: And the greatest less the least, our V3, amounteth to 2.77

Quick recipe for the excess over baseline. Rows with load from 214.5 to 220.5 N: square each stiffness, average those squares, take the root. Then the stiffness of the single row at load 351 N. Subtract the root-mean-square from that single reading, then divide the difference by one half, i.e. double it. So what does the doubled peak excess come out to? 27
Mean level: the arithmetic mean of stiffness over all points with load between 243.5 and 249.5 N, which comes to 30.4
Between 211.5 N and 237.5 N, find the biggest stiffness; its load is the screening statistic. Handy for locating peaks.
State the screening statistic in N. 237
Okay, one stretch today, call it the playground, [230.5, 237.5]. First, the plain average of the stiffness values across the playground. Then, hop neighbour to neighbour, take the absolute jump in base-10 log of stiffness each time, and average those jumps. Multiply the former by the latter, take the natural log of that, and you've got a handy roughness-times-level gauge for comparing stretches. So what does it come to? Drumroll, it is -1.6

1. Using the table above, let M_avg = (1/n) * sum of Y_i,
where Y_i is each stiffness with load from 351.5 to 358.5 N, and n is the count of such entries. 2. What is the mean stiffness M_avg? 38.3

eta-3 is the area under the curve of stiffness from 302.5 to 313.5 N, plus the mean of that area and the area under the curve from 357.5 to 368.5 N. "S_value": 830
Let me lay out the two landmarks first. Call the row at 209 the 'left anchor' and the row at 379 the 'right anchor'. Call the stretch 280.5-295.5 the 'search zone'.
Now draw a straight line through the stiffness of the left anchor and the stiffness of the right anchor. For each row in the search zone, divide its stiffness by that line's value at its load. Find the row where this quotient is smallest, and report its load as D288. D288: 281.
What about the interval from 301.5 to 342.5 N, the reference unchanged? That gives 328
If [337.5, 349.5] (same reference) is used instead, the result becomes 339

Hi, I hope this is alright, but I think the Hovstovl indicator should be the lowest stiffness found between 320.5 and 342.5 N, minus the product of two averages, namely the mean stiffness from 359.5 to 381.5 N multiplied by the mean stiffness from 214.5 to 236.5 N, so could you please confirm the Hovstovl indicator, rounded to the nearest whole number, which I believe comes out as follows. -1051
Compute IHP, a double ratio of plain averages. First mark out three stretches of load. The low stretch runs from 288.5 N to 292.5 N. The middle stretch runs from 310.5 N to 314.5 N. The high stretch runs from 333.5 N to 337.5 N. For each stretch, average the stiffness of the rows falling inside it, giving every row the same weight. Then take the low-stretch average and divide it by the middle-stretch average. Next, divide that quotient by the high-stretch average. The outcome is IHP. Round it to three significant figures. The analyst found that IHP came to 0.0247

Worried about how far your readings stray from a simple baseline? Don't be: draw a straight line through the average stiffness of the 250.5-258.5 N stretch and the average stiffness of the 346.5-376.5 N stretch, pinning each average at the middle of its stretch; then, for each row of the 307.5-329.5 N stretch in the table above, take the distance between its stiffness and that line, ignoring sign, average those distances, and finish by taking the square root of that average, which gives 1.00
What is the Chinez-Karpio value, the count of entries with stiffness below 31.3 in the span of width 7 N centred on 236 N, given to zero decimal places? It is 7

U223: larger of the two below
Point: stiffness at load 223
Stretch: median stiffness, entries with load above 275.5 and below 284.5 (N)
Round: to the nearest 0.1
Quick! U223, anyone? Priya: 30.0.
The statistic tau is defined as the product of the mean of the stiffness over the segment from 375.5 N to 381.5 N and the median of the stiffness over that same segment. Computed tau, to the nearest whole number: 1375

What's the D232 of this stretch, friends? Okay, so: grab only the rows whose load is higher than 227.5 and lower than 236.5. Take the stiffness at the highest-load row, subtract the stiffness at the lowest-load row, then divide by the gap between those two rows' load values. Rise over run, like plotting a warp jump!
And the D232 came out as 0.24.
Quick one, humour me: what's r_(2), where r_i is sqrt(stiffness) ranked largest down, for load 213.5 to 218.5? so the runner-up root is 5.3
